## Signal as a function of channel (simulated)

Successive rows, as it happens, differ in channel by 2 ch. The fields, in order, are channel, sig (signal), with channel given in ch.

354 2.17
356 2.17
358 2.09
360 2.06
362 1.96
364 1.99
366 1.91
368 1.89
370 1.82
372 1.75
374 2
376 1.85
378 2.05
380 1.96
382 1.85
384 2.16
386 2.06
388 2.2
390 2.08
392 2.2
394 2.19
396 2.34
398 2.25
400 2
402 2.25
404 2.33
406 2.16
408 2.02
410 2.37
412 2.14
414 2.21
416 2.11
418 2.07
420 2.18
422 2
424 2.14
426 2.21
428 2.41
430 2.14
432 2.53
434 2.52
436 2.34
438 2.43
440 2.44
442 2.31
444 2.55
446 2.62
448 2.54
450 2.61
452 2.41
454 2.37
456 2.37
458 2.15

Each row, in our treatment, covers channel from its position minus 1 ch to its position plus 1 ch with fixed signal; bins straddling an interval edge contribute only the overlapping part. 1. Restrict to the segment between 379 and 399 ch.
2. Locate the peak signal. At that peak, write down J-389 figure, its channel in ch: 396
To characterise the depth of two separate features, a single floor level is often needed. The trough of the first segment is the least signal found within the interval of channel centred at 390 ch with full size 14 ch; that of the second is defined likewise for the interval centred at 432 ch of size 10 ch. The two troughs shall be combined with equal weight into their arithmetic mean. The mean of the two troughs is 2.10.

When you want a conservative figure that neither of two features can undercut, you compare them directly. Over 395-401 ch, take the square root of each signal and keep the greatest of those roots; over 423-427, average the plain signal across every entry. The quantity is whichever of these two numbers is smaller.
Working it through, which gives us 1.53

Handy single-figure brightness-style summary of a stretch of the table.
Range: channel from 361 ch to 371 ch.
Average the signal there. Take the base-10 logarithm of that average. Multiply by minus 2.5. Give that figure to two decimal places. -0.70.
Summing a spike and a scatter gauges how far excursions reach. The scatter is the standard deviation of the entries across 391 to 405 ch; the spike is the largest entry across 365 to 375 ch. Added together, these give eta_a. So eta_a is 2.11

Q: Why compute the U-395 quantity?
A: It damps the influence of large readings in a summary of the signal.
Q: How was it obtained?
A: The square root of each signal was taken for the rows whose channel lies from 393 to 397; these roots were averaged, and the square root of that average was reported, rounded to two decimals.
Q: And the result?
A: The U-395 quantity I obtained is 1.23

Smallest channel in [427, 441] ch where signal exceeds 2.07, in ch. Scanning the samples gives 428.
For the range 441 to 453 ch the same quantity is 442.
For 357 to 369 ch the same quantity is 358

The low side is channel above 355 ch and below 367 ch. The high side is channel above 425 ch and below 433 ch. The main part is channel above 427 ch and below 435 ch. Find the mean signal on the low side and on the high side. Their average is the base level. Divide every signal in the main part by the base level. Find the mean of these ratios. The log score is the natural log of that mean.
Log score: 0.10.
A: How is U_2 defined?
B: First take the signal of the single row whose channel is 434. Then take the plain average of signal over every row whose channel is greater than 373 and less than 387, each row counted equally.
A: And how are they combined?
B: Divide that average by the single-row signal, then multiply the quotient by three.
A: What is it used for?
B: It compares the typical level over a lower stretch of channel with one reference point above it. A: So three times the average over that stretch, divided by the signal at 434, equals 2.37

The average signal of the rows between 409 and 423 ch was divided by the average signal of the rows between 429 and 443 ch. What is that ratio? 0.90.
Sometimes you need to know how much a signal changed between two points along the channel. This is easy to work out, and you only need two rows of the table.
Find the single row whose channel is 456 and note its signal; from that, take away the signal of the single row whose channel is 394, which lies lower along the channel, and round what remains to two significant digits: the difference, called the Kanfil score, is 0.18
